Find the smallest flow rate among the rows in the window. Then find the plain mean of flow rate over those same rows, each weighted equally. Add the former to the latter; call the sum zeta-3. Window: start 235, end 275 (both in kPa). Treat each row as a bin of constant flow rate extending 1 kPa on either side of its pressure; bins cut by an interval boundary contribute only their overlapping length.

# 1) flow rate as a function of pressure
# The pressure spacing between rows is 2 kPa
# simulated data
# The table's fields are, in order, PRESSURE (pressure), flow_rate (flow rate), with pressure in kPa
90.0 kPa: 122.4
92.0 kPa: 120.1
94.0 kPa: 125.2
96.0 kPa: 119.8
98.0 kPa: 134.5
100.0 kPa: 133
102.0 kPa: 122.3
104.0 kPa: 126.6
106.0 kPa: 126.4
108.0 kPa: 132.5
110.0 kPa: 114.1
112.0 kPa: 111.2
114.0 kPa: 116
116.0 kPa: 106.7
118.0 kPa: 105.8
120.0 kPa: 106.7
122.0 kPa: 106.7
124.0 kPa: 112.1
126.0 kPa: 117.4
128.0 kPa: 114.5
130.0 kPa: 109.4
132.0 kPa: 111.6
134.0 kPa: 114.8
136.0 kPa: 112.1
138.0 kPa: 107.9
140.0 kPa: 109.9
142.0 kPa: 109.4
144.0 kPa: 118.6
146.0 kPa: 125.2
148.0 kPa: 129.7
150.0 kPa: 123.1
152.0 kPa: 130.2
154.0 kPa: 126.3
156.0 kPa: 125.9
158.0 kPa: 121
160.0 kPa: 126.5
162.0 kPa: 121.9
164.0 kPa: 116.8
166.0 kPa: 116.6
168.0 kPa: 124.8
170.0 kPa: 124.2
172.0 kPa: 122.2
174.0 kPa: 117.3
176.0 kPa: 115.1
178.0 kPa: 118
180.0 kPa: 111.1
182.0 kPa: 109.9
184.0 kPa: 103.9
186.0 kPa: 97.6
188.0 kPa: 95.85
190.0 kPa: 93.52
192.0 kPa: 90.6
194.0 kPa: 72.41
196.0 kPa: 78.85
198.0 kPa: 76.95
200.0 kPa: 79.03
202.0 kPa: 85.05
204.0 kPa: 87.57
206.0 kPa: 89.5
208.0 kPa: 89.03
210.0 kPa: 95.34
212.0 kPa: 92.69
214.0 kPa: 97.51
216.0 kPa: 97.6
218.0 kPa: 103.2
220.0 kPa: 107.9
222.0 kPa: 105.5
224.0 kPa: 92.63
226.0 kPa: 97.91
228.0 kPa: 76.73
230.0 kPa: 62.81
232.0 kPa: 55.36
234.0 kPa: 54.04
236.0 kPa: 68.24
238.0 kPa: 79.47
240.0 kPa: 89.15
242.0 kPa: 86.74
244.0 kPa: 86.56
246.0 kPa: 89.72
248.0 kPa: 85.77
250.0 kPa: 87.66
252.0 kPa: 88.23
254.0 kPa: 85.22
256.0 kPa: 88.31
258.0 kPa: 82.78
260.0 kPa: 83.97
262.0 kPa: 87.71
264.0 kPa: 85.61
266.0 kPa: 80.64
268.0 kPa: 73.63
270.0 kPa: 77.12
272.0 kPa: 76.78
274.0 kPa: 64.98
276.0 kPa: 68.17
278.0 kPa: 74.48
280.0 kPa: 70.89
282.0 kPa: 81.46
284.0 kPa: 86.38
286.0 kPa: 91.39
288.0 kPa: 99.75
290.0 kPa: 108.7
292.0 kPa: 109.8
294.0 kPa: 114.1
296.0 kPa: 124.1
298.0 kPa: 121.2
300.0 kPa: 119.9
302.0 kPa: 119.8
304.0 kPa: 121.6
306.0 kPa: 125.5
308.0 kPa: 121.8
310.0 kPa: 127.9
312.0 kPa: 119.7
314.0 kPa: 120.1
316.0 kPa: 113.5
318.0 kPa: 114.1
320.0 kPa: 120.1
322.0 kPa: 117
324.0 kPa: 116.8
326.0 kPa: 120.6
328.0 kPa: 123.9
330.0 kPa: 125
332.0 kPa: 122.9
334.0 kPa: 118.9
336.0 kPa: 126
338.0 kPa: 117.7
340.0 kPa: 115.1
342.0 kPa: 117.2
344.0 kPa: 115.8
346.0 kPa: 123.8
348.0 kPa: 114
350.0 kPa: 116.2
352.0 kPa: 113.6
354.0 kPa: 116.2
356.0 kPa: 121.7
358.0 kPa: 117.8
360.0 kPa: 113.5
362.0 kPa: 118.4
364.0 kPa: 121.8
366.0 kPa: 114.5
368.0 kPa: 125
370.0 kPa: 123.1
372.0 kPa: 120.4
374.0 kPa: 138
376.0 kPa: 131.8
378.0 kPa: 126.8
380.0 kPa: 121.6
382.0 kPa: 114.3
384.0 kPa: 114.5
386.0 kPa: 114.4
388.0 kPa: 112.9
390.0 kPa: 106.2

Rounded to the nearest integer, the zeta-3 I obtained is 147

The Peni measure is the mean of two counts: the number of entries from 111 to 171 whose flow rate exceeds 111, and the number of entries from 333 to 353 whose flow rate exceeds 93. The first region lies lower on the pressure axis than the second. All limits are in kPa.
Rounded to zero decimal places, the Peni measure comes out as 16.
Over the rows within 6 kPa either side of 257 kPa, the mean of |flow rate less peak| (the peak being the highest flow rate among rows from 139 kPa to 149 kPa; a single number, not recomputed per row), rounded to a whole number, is 44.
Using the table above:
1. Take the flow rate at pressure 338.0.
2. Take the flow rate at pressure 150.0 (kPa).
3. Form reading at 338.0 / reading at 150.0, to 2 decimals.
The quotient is 0.96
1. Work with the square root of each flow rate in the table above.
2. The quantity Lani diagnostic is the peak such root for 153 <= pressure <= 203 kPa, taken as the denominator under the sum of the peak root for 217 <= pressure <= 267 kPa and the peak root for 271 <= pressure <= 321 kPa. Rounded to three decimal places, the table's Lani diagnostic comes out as 1.929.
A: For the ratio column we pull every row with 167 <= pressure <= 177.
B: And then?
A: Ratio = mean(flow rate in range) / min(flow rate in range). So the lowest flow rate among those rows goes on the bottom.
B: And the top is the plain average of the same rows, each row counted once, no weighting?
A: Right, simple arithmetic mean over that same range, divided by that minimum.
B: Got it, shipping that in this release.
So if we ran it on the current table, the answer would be 1.05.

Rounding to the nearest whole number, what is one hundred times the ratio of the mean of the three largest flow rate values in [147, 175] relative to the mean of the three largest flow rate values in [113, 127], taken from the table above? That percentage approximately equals 112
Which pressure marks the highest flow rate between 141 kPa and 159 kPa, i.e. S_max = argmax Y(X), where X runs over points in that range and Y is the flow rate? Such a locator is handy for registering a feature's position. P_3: 152.0 kPa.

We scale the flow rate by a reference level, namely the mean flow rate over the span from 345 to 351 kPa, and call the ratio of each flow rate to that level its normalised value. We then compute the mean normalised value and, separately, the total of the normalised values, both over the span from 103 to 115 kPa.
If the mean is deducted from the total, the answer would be 5.13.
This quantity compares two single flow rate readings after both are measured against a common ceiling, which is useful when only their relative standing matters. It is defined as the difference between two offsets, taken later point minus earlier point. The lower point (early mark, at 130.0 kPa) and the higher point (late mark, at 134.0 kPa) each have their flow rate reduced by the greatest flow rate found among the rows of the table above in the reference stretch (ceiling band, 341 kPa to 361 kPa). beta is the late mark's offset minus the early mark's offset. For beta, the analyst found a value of 5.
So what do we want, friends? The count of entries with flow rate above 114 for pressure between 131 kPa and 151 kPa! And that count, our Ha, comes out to 5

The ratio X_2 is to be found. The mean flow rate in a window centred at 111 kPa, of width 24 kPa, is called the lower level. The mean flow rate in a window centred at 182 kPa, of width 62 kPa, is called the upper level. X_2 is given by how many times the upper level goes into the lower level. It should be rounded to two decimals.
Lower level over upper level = 1.12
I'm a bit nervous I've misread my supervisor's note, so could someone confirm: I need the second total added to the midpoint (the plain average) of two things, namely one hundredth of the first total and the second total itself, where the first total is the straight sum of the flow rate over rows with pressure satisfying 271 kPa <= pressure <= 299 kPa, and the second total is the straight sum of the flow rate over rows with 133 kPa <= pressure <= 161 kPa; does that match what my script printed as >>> 2527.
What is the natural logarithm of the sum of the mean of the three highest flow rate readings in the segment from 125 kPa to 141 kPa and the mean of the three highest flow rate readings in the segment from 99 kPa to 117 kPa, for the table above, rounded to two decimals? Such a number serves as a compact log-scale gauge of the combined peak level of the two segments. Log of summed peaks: 5.51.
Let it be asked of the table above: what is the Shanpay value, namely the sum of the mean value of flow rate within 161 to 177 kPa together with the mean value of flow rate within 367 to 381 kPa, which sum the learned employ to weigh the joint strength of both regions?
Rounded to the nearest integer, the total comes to 247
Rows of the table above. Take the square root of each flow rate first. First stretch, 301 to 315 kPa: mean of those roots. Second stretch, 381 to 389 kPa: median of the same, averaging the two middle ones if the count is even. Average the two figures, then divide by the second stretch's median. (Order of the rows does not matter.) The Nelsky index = 1.02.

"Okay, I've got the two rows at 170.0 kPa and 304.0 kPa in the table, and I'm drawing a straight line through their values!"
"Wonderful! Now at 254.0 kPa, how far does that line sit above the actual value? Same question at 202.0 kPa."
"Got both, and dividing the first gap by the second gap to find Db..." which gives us 0.97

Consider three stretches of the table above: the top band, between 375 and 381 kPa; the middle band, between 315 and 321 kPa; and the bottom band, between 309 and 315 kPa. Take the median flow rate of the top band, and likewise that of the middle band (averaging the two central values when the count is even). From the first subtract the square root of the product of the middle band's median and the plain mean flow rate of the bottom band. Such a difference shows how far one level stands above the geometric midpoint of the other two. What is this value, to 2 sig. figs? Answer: 8.5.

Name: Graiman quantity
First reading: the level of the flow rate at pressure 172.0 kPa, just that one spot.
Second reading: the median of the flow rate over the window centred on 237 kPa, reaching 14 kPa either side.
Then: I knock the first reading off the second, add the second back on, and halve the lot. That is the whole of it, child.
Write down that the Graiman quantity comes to 25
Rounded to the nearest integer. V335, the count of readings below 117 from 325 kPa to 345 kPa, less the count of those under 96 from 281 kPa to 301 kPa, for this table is -1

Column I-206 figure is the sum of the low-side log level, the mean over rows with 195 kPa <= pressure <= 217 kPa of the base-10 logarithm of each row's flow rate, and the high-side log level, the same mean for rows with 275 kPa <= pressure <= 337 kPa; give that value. 3.98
